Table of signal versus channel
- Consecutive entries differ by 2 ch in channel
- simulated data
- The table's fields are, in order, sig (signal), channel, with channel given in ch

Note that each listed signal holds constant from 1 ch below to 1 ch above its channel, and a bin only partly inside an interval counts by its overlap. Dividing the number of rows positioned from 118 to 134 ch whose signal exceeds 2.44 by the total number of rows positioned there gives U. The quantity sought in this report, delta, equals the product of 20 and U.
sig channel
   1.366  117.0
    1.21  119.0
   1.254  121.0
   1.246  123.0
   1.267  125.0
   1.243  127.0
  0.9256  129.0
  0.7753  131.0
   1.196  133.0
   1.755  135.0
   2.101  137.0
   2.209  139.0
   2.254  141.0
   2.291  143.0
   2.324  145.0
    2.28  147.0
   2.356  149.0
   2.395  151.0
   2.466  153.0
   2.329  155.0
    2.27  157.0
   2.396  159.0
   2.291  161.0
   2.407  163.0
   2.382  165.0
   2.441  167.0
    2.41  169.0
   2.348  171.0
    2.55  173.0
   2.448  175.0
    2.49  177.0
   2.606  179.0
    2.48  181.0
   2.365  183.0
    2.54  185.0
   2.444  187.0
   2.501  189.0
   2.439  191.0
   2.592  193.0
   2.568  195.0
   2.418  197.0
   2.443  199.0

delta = 0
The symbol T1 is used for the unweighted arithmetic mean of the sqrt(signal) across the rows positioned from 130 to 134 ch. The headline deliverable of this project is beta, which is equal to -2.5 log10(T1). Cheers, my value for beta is 0.01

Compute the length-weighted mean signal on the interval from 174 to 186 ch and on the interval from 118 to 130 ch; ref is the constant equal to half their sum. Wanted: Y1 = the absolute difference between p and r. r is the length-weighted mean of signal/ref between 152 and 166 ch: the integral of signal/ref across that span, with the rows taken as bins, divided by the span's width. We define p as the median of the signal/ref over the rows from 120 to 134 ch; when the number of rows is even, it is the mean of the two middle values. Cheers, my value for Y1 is 0.6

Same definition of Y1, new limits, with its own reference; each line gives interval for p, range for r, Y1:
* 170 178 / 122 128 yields 0.7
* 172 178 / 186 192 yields 0.0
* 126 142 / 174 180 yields 0.6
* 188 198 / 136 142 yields 0.2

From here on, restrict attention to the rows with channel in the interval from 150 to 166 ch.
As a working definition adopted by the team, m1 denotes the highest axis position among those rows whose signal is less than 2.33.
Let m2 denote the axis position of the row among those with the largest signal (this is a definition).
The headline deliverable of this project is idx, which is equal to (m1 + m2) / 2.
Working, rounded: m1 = 161.0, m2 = 153.0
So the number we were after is 157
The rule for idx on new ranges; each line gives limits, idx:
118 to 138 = 137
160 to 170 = 164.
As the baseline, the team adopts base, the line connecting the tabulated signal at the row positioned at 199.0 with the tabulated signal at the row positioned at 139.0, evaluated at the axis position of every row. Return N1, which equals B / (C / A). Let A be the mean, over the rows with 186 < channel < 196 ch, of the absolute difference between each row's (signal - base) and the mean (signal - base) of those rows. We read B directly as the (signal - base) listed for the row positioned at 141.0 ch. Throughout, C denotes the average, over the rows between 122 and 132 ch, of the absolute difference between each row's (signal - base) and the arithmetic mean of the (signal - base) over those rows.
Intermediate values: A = 0.048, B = 0.037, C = 0.20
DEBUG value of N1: 0.01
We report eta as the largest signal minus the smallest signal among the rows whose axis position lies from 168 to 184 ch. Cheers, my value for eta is 0.26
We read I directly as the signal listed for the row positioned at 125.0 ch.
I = 1.267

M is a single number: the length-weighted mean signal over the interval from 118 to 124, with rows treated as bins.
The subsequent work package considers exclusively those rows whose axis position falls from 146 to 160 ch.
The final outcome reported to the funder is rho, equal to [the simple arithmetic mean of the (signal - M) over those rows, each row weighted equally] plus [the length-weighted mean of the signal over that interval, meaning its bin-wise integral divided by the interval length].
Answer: 3.48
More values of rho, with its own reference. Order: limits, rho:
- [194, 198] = 3.75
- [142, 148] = 3.36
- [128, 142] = 1.97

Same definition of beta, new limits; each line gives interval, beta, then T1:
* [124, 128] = -0.12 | 1.12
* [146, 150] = -0.46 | 1.52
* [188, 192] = -0.49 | 1.57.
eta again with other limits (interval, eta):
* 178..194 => 0.24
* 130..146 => 1.55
